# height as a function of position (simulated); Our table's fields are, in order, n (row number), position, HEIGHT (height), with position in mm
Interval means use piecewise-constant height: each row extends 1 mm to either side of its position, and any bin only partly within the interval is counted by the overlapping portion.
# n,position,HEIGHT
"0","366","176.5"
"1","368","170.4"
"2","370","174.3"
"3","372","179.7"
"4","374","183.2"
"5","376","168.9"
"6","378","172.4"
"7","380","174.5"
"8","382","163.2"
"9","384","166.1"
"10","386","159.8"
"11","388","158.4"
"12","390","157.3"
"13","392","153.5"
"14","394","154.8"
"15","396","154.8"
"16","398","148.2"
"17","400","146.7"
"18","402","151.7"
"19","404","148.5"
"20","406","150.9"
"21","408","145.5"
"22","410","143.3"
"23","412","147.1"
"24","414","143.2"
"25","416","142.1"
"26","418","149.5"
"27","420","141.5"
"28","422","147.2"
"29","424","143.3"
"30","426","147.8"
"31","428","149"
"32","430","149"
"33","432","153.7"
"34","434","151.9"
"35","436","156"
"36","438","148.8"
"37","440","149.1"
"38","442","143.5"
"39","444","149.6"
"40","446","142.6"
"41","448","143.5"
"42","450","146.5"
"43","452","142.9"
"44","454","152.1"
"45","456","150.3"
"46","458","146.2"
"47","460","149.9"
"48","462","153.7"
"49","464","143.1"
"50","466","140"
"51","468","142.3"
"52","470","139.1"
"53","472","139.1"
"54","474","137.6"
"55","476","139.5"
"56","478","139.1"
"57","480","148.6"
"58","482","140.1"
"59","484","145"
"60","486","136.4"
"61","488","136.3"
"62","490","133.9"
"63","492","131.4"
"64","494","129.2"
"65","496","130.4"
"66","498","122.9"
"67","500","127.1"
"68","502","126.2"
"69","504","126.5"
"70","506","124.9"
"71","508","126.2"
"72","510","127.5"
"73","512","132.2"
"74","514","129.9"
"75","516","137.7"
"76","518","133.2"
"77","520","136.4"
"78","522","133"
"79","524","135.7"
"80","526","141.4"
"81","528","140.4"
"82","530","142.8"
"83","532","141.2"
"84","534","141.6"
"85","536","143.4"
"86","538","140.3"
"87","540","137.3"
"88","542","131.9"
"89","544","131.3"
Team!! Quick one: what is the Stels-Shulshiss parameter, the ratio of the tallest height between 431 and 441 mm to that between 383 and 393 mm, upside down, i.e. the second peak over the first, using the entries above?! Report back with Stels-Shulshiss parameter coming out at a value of 1.06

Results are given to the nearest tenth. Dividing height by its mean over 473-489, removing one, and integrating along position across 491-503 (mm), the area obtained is -1.1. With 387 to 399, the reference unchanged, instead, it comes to 1.2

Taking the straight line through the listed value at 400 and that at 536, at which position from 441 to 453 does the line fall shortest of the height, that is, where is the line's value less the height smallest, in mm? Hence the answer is 444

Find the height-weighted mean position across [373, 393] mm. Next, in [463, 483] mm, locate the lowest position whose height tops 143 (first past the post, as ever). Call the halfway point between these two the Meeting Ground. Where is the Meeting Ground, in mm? 423.4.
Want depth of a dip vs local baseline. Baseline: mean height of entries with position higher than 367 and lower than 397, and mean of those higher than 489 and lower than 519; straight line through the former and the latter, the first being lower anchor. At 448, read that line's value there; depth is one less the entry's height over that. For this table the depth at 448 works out 0.02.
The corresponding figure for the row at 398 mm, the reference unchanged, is 0.08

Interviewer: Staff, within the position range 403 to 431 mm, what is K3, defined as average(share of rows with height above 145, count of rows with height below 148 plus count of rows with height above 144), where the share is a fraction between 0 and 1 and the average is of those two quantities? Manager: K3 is 9.3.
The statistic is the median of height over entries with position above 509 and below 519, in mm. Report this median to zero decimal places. 132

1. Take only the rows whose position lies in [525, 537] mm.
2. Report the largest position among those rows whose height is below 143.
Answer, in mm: 534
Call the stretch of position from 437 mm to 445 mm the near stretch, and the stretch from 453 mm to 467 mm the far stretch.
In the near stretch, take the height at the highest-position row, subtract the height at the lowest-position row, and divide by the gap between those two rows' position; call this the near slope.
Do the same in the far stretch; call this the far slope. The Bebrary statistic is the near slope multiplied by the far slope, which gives -0.1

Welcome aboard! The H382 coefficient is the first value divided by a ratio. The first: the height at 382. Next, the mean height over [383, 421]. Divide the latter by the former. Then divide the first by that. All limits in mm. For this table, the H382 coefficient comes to 177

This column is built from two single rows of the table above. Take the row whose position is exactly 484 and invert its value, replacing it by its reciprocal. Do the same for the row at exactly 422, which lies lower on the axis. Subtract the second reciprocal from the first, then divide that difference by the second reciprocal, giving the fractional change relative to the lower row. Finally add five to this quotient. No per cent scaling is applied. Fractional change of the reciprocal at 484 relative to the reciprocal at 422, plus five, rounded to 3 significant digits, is 5.02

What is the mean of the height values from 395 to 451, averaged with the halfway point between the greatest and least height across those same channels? 148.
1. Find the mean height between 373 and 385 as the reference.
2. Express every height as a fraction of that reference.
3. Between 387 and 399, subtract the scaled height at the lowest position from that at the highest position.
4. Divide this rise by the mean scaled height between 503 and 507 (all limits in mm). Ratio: -0.08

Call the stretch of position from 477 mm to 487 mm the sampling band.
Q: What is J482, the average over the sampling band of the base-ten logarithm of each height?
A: 2.15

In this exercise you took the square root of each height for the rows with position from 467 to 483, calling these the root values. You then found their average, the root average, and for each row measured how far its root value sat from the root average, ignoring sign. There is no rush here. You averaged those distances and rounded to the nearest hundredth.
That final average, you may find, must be 0.10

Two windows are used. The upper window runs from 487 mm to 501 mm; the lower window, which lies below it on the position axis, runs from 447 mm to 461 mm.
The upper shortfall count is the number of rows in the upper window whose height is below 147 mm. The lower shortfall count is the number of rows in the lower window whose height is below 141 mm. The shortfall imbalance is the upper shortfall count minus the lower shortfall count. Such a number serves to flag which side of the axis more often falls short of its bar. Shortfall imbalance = 7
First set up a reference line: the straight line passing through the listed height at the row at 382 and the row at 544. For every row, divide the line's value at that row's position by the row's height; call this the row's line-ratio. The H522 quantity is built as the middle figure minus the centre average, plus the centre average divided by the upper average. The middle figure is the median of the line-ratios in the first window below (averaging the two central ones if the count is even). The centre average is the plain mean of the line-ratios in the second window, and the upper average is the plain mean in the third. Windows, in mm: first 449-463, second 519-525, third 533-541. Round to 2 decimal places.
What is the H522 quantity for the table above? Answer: 1.05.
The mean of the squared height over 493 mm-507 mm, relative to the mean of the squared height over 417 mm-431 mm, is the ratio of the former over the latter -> 0.75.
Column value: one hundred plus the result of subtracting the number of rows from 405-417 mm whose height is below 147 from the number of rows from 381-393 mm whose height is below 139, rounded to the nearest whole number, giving 96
